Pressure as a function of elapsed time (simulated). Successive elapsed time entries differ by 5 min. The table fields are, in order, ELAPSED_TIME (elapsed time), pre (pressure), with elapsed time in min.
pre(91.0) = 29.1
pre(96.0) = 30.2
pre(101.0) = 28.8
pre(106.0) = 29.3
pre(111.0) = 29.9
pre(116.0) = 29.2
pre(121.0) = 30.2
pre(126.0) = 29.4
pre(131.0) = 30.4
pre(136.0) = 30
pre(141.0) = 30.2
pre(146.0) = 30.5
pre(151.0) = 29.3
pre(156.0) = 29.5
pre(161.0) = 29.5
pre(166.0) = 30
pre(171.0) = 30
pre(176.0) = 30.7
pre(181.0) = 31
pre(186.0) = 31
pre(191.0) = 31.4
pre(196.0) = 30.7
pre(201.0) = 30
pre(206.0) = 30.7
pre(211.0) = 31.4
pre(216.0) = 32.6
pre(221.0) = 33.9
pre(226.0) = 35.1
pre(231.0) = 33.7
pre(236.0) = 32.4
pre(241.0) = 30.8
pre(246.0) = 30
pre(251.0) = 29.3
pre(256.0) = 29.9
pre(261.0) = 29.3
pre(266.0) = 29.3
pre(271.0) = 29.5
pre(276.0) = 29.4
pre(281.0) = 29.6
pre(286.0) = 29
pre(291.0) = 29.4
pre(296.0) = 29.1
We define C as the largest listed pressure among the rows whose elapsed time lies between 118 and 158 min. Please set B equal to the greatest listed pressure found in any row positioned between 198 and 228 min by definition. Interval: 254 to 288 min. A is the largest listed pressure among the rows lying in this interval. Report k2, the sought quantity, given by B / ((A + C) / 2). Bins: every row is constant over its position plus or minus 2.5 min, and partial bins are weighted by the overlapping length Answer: 1.16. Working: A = 29.9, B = 35.1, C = 30.5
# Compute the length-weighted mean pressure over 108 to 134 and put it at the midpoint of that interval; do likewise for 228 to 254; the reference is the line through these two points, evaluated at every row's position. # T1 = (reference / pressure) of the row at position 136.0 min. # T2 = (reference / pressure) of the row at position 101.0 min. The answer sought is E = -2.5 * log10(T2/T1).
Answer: -0.03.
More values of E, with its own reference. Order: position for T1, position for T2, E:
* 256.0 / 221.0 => 0.15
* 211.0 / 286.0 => -0.12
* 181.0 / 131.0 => 0.00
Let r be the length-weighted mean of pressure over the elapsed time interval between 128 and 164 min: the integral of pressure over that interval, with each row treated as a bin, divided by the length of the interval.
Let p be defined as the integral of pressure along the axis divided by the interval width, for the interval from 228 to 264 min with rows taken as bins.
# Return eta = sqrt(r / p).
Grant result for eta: 0.985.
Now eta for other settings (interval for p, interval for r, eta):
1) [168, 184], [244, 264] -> 0.984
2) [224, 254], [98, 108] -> 0.957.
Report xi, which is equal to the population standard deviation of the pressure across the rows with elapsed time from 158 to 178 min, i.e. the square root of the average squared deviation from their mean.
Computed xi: 0.43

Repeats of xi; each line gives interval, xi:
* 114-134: 0.51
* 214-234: 0.89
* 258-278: 0.08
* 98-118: 0.39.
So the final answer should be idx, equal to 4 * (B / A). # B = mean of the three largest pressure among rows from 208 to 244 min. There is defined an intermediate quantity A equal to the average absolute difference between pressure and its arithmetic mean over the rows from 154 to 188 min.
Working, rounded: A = 0.6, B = 34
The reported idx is 243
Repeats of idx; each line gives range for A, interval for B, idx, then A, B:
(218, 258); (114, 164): 64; 1.9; 30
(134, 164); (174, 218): 318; 0.4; 32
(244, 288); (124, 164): 502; 0.2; 30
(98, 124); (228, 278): 283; 0.5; 32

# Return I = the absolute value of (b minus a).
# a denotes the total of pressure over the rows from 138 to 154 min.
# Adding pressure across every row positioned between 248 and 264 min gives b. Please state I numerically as 1.5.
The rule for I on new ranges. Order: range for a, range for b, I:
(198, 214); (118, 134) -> 2.1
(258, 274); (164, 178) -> 2.6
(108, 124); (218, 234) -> 13.4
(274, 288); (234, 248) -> 5.2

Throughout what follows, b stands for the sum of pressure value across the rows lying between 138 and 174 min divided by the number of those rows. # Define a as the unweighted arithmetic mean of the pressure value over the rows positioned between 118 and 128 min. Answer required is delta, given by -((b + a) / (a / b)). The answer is -60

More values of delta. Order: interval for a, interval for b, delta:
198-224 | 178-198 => -61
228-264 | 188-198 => -62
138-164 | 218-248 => -68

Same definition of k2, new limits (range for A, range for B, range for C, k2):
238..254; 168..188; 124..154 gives 1.01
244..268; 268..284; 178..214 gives 0.96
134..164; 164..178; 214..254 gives 0.94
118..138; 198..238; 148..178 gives 1.15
